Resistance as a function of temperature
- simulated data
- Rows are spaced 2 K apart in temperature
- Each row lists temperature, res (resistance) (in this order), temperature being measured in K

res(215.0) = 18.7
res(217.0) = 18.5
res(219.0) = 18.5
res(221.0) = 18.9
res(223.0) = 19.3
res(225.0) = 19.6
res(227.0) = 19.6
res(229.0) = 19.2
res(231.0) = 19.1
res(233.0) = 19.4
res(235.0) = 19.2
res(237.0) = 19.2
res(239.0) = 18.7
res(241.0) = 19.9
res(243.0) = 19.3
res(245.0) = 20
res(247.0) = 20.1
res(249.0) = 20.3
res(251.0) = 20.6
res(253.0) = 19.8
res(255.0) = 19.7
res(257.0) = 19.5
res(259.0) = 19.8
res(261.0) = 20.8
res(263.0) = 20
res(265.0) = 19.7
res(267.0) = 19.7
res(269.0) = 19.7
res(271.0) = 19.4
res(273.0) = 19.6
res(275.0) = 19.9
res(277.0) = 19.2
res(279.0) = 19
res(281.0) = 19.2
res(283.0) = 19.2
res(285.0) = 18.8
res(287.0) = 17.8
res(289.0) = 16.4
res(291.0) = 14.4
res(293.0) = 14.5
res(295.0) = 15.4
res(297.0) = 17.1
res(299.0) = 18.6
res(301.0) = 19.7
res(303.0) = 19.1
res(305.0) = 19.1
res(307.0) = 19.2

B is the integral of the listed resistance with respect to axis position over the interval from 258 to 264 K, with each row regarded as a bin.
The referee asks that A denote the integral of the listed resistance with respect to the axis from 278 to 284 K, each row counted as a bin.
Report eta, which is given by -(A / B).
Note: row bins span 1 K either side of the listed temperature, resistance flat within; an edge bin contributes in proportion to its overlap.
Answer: -0.95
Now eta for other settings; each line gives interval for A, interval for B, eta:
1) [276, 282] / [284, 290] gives -1.08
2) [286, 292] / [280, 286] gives -0.85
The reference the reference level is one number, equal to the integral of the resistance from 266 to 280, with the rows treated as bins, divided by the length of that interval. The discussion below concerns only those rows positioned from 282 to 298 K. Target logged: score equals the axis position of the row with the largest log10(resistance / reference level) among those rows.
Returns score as 283.0 K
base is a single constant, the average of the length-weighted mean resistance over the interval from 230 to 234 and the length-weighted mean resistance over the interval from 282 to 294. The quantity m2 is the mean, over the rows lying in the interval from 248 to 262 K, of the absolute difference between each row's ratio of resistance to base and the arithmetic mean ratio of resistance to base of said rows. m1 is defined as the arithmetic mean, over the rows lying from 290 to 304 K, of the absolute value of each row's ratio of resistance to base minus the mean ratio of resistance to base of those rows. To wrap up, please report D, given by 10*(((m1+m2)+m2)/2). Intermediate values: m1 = 0.105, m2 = 0.024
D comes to 0.76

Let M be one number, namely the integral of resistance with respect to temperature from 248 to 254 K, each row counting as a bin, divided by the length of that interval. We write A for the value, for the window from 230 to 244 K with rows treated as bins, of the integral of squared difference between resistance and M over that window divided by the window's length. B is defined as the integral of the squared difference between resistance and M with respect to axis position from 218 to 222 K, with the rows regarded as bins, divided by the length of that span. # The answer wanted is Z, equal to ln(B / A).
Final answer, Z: 0.8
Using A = 1.1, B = 2.4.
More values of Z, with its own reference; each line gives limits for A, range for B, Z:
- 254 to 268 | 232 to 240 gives 1.5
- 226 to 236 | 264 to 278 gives -0.7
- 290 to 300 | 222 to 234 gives -3.3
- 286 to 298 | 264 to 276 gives -4.1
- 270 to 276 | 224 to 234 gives 0.6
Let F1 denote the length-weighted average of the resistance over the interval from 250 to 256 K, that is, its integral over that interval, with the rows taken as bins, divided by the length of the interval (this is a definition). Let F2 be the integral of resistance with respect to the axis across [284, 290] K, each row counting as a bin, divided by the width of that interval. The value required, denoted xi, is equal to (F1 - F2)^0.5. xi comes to 1.54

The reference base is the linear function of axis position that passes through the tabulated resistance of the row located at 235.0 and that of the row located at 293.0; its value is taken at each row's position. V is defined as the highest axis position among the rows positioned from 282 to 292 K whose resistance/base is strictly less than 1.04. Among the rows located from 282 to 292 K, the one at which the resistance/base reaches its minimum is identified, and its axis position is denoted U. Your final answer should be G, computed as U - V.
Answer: 0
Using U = 291.0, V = 291.0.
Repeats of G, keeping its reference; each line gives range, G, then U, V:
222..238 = -14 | 223.0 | 237.0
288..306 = -2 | 291.0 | 293.0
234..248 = 0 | 239.0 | 239.0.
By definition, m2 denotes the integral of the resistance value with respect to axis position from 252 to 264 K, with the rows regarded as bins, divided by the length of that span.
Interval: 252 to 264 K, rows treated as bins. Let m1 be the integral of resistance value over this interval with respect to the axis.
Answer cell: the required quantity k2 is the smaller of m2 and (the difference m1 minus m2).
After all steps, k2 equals 19.9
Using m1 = 239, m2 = 19.9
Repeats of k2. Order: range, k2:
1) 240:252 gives 20.0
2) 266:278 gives 19.6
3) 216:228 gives 19.1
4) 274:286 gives 19.2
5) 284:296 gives 16.2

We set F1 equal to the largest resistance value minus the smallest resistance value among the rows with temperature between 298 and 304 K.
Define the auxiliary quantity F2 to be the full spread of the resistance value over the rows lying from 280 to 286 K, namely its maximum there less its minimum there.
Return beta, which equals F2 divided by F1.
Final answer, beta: 0.4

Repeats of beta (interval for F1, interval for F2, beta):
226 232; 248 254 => 1.6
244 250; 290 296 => 3.3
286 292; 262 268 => 0.1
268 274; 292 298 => 8.7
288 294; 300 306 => 0.3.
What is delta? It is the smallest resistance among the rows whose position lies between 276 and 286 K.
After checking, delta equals 18.8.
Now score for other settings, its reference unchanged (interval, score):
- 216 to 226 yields 225.0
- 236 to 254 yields 251.0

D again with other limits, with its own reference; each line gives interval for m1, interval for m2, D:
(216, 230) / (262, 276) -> 0.18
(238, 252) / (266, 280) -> 0.28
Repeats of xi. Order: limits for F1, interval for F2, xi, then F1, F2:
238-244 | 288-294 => 2.05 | 19.3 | 15.1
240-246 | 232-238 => 0.68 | 19.7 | 19.3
